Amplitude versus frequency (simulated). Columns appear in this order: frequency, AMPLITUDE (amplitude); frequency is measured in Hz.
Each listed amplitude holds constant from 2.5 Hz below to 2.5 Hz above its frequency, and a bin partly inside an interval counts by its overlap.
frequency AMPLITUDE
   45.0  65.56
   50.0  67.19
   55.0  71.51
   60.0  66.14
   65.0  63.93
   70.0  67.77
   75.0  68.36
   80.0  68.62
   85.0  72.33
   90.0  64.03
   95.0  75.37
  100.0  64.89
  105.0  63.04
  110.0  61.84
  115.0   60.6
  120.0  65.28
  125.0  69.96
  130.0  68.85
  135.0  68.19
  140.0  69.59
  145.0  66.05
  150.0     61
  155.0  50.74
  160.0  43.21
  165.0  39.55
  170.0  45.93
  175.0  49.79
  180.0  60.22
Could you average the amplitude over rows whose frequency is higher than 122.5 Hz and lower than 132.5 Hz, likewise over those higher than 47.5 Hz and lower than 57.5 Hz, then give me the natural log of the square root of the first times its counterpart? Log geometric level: 4.24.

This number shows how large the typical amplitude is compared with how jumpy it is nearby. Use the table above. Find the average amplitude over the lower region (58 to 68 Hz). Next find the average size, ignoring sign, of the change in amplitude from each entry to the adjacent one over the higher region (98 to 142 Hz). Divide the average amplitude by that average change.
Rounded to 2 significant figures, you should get 31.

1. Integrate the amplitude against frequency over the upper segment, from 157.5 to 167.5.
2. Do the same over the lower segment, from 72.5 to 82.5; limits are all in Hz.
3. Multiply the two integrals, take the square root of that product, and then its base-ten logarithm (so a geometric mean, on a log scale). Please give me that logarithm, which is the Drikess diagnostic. 2.73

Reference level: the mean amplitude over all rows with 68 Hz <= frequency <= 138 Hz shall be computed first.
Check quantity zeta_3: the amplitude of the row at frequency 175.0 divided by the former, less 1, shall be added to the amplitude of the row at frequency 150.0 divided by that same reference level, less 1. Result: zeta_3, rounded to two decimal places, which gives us -0.35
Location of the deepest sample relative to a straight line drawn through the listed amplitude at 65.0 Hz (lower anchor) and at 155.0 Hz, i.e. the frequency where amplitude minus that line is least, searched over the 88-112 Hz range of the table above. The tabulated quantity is 90.0 Hz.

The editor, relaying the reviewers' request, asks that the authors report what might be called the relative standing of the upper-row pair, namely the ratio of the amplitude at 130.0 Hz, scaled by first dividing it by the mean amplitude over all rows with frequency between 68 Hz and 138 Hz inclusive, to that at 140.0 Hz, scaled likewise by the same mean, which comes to 0.99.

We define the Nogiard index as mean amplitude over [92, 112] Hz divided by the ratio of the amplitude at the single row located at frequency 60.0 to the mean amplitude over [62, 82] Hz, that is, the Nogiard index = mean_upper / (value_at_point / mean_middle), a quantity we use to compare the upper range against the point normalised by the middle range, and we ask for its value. 67.3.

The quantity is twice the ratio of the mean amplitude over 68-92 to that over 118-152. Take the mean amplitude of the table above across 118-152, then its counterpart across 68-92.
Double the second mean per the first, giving 2.04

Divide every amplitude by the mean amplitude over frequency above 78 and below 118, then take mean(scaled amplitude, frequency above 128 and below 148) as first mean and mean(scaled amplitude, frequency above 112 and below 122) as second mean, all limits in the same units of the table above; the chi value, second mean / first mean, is 0.92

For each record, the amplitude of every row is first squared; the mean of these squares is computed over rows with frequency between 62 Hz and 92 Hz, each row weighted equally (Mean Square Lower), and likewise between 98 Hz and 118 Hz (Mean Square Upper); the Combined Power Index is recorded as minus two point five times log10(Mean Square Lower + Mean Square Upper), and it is -9.82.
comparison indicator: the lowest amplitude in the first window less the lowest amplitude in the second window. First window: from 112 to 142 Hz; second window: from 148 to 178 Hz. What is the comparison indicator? 21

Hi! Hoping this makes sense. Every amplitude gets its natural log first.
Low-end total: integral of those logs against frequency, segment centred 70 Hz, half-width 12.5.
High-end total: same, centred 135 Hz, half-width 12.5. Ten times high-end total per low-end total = 10.1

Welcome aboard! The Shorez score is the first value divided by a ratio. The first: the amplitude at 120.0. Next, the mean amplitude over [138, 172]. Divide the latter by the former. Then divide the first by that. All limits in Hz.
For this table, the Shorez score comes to 79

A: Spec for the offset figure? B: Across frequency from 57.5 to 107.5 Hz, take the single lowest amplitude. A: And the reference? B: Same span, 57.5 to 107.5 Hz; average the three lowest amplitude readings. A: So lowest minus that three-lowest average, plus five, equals 4.4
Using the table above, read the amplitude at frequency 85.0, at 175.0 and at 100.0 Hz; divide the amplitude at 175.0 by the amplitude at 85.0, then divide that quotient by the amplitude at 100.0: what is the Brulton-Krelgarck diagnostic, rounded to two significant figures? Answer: 0.011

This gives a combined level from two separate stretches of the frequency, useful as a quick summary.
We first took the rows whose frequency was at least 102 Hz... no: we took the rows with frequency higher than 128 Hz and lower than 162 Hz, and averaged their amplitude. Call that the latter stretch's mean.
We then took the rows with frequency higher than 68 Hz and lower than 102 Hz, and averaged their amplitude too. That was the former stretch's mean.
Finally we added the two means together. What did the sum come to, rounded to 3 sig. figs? 130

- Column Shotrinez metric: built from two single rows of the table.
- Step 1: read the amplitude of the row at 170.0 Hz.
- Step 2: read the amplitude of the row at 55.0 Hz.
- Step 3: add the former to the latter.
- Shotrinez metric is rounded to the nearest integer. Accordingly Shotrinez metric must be 117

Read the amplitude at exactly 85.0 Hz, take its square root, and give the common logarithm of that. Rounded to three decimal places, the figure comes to 0.930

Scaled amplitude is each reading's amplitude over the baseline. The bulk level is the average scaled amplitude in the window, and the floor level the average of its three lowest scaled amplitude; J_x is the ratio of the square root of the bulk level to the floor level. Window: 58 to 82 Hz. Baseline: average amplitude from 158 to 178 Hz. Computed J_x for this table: 0.83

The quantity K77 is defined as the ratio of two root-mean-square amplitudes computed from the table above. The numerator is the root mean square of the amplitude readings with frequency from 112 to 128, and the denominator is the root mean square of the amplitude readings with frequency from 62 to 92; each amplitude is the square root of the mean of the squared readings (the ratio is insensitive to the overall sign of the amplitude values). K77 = 0.968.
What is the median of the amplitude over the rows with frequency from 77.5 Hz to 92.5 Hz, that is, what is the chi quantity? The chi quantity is 69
